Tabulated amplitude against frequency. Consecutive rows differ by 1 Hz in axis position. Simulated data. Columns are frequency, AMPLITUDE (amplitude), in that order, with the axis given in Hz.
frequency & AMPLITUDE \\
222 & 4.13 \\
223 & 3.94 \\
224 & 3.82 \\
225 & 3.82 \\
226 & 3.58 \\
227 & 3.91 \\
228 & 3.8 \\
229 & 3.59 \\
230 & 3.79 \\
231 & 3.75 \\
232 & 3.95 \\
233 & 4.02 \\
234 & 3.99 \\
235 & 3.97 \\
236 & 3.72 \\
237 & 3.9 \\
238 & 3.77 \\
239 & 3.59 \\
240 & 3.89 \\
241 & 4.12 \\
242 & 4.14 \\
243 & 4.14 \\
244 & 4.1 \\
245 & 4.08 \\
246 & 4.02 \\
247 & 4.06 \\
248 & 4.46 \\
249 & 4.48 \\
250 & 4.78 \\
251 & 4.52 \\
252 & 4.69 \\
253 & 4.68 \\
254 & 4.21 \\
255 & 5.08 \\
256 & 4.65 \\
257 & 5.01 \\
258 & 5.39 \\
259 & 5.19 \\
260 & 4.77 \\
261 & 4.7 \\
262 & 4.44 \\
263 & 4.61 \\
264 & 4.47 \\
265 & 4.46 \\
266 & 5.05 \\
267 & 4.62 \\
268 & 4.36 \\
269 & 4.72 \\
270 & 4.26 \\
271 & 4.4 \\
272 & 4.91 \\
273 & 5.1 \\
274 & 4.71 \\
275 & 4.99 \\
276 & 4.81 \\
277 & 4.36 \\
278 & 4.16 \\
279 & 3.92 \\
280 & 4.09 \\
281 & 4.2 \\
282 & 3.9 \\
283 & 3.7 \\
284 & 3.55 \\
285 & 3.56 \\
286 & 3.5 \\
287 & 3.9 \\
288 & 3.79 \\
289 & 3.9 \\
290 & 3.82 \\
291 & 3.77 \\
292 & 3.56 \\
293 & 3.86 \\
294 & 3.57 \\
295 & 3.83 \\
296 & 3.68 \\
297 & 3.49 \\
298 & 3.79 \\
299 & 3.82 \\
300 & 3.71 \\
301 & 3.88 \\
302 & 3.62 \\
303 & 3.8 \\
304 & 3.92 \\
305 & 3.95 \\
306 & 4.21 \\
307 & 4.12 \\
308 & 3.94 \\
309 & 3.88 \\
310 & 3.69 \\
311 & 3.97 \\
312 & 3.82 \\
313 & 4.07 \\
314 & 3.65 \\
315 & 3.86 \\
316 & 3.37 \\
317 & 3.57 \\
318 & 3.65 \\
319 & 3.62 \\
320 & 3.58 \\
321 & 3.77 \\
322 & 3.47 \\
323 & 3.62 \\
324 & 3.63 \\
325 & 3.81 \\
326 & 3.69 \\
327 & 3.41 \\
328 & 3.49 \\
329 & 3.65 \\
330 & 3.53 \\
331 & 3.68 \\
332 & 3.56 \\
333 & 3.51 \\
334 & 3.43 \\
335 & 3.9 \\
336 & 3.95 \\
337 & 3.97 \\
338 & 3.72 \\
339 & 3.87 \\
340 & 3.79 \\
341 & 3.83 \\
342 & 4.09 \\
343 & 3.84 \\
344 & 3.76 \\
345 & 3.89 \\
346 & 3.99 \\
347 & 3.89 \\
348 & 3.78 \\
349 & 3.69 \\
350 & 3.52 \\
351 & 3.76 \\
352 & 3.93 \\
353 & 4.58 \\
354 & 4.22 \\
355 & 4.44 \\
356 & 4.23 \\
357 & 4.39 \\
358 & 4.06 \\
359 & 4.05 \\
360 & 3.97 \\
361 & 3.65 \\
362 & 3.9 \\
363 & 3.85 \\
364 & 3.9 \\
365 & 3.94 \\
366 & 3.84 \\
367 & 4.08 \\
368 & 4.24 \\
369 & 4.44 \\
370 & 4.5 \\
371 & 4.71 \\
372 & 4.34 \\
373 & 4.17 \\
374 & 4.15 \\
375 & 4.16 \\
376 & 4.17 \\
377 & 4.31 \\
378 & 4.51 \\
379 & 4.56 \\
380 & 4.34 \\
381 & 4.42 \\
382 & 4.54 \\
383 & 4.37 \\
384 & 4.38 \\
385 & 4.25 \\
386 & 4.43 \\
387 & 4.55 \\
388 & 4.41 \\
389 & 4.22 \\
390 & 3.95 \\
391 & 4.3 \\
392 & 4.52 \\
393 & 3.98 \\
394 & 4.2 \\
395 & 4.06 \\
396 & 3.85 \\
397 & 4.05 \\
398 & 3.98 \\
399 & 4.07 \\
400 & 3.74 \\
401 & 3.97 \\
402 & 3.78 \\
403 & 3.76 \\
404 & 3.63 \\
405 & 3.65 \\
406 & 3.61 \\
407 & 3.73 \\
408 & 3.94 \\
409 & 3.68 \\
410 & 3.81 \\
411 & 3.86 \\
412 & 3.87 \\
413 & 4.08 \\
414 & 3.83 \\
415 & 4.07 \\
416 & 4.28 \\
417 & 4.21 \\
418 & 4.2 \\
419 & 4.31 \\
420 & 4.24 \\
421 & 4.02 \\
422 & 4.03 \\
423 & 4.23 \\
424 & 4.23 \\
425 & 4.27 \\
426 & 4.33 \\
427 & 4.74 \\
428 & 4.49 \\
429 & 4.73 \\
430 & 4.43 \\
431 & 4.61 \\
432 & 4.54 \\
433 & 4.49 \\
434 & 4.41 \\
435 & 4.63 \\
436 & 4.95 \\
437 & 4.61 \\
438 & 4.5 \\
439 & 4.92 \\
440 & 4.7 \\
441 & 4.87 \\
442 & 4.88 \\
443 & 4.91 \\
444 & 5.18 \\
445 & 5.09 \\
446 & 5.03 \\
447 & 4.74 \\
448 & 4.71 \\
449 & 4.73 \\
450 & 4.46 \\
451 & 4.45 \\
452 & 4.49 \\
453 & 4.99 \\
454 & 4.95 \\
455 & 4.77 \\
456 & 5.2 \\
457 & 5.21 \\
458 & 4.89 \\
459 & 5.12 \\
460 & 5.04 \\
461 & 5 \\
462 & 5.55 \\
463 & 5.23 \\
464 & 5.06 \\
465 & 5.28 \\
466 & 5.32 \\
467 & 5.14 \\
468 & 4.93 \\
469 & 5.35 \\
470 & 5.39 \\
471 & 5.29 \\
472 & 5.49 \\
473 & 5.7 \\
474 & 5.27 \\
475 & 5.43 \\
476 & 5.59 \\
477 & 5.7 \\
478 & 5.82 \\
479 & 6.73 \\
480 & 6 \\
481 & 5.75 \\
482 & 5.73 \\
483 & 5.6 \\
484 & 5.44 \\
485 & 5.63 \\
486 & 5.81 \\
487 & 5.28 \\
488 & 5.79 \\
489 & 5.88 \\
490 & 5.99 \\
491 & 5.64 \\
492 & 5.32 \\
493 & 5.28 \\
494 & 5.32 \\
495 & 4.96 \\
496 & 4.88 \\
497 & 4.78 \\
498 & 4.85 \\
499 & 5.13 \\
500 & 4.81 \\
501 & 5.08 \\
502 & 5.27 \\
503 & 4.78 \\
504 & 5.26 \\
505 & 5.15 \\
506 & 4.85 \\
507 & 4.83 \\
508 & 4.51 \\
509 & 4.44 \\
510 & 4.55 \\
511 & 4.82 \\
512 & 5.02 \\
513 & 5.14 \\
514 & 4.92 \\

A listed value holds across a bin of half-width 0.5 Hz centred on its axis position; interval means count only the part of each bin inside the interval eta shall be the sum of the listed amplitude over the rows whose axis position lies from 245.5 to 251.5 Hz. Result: 26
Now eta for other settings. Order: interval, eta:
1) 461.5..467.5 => 32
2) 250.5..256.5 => 28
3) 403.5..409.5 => 22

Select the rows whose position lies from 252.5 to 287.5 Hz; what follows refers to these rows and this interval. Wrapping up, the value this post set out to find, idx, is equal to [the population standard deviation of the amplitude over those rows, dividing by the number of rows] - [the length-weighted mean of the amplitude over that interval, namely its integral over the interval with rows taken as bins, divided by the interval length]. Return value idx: -4.0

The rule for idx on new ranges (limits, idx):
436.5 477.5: -4.7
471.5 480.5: -5.3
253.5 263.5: -4.5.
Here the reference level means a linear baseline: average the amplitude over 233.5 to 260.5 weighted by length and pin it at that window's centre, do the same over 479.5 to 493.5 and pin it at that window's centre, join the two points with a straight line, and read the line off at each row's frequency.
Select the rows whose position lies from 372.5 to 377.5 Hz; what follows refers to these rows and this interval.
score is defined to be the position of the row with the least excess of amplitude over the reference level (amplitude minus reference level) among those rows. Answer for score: 374 Hz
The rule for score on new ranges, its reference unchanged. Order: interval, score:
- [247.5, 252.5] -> 248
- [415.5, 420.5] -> 418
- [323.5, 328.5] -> 327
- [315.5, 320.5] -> 316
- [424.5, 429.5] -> 425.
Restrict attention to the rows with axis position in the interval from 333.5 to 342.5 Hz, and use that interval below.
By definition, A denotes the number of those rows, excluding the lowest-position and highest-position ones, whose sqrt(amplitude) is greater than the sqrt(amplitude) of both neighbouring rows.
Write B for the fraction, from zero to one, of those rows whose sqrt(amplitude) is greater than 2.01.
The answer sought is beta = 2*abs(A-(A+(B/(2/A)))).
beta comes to 0.22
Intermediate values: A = 2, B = 0.1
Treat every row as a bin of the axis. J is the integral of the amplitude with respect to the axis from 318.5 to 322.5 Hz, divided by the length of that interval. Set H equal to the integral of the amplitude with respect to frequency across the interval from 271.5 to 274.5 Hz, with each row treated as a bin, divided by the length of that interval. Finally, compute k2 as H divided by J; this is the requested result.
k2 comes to 1.36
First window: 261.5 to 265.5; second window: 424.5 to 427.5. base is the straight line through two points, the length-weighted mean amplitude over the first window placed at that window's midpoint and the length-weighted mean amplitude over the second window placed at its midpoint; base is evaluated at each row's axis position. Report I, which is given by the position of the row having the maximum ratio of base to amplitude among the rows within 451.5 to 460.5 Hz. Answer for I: 452 Hz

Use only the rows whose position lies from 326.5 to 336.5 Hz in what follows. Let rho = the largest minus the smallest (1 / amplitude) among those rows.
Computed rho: 0.040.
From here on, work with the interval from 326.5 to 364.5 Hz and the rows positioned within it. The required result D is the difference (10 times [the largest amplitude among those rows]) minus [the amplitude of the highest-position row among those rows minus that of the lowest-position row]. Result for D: 45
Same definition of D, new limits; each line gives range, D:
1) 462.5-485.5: 67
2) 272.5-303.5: 52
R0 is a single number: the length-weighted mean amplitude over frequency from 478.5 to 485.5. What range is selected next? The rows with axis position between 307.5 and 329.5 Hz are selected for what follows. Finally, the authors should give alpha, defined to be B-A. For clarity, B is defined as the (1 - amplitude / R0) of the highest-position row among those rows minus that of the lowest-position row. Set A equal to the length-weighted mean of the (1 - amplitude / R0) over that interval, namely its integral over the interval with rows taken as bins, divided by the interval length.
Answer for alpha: -0.318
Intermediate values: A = 0.37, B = 0.05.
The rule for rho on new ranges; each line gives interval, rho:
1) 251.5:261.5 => 0.052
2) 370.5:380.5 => 0.029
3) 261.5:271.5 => 0.037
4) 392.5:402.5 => 0.029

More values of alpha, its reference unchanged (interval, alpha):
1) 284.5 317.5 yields -0.354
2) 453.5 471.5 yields -0.176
